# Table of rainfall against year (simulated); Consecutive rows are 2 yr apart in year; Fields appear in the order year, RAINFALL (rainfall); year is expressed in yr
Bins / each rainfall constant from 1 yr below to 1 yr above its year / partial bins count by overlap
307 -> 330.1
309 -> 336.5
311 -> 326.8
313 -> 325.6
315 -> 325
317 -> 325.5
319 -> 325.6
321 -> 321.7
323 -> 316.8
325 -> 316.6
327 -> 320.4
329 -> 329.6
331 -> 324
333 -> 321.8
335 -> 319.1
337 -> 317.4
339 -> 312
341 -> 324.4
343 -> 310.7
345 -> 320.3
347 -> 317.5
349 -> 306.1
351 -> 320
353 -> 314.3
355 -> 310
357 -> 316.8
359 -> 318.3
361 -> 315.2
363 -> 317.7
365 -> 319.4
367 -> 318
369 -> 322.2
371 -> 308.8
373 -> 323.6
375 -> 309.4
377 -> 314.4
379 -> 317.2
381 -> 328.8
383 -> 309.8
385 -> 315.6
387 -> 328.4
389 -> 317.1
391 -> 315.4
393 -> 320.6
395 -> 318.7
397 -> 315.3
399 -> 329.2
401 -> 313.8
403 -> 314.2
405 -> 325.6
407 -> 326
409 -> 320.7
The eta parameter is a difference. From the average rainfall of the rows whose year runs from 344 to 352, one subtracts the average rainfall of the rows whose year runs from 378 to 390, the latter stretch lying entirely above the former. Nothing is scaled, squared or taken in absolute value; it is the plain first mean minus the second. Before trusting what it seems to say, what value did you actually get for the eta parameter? -3.5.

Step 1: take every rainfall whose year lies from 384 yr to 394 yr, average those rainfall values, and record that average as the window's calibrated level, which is 319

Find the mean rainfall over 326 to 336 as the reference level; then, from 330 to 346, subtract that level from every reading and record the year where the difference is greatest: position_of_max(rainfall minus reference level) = 341 yr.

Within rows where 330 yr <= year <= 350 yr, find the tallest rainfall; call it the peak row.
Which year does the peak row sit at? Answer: 341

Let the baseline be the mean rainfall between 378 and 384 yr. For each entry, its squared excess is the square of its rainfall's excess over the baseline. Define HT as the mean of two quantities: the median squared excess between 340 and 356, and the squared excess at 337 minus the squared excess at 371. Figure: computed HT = -34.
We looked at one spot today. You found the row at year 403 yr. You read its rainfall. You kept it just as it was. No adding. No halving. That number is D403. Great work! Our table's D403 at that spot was 314.2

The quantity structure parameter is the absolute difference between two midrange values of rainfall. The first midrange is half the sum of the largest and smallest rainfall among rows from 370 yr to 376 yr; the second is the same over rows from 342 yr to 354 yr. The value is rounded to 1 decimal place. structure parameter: 3.0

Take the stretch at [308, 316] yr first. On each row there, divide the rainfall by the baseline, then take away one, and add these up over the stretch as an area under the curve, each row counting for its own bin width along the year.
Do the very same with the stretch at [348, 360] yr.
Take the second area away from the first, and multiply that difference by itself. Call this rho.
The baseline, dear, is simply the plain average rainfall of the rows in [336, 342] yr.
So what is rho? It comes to 0.163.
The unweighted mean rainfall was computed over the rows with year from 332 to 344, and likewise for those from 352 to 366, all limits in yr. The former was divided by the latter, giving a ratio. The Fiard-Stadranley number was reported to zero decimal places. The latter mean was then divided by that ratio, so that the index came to 314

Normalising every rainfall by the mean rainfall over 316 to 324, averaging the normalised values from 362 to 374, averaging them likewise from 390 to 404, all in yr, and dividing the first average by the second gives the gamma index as 1.00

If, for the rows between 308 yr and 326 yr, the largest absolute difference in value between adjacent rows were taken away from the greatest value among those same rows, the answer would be 327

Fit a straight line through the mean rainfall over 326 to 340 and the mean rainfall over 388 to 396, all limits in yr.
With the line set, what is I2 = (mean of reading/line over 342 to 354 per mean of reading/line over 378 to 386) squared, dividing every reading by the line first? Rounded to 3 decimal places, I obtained 0.972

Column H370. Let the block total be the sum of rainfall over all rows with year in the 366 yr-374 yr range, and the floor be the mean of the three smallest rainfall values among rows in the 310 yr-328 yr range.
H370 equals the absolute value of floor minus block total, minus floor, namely 637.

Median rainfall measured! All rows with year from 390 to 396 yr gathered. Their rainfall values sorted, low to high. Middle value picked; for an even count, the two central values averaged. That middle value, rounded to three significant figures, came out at 319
